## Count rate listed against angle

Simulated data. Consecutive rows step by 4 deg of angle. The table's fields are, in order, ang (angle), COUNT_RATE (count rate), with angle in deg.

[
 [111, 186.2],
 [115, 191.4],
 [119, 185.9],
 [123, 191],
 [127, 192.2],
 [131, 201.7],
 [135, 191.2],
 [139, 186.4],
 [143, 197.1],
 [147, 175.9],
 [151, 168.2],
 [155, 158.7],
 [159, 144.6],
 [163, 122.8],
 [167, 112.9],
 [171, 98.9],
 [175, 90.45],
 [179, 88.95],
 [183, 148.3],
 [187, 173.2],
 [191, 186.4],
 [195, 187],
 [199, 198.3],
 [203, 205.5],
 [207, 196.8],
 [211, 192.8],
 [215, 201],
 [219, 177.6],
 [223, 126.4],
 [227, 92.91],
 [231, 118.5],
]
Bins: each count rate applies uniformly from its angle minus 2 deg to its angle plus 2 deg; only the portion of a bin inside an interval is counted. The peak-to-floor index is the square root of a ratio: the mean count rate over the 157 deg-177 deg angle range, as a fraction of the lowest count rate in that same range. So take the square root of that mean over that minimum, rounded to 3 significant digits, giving 1.12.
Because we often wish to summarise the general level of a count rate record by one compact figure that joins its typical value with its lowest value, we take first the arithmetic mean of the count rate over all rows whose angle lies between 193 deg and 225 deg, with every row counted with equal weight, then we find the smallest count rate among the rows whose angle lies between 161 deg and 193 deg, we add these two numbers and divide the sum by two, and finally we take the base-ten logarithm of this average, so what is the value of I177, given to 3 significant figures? 2.14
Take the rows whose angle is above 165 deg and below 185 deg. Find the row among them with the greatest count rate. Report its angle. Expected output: 183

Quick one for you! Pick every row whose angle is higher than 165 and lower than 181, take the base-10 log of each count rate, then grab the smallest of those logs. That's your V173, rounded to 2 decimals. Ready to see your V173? 1.95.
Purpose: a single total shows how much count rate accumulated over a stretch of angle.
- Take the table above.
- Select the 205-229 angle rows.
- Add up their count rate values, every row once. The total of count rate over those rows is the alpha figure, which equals 988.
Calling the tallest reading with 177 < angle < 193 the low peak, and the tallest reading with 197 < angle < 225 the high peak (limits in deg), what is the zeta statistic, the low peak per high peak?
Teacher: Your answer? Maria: 0.91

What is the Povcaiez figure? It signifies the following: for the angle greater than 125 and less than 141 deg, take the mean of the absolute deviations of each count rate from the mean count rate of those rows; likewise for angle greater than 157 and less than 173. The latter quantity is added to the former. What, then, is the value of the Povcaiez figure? 18.3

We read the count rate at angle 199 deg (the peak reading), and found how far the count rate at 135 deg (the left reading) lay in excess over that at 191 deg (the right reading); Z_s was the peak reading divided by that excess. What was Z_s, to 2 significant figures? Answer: 41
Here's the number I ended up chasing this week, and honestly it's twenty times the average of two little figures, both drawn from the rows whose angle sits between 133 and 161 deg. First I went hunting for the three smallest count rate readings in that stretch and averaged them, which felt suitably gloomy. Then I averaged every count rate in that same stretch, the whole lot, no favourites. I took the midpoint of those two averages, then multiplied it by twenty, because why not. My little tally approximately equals 3318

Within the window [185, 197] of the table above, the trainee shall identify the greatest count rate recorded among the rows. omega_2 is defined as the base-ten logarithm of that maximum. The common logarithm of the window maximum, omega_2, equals 2.27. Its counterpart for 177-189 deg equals 2.24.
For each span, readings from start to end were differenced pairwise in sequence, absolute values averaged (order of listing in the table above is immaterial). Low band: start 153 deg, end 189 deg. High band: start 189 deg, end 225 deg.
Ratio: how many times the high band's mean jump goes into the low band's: 1.34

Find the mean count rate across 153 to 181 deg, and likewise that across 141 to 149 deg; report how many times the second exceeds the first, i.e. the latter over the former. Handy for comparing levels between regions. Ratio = 1.6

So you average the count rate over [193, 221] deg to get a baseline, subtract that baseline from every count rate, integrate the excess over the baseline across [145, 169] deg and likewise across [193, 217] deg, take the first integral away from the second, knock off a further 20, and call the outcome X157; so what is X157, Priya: 1173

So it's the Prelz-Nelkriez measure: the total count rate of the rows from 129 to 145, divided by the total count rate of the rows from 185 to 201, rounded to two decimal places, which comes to 1.04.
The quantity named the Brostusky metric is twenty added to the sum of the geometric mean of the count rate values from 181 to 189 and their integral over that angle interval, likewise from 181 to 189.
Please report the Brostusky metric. 1466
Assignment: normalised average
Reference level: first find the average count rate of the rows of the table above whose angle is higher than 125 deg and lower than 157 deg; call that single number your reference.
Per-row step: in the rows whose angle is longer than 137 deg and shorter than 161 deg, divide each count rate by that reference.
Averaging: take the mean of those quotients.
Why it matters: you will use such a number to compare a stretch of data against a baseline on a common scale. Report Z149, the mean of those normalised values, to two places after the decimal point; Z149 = 0.93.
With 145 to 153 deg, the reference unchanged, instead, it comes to 0.94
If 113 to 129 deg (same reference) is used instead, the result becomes 1.03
